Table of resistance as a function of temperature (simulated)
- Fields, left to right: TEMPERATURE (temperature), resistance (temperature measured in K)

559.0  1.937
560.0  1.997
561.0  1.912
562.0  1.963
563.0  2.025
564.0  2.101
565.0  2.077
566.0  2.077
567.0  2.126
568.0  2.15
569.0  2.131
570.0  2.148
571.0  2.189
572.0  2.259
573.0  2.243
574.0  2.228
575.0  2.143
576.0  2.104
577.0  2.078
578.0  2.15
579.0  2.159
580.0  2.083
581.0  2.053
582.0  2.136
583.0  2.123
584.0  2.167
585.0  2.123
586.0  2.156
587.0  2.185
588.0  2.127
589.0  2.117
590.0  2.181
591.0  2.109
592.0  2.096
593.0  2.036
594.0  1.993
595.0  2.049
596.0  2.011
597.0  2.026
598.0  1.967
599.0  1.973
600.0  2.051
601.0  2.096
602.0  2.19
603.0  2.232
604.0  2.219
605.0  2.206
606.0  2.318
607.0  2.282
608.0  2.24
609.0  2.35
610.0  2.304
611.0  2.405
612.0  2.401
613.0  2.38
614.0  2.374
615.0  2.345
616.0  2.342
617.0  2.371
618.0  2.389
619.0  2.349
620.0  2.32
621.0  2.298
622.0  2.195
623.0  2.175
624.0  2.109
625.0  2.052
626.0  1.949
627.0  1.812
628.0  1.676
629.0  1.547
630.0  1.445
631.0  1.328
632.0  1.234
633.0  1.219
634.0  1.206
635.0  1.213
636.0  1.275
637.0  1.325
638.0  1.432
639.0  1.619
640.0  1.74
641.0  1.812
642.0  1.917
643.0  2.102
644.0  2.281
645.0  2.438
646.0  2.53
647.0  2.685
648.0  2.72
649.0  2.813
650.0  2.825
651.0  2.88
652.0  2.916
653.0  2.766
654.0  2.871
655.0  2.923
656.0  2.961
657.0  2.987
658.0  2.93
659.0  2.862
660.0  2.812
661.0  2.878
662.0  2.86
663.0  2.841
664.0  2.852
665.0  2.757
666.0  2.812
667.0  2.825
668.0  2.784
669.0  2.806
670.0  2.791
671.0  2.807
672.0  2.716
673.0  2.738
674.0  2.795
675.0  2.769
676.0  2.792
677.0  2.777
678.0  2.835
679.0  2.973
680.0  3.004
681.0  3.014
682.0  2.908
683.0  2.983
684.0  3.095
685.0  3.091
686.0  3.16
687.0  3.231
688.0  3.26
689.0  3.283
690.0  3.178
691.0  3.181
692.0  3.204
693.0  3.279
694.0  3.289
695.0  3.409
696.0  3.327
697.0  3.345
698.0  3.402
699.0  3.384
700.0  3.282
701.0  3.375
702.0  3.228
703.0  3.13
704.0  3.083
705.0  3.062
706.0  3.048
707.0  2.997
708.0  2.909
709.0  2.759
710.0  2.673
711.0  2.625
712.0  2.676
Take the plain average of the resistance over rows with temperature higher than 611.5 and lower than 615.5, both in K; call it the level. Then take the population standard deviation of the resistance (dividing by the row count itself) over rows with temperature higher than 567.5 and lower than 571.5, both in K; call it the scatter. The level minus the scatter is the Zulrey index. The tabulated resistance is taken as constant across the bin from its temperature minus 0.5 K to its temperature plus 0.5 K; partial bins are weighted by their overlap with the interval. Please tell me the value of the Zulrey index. 2.4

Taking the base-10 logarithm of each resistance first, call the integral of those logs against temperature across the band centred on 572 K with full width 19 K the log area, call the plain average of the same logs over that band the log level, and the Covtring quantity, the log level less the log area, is -5.9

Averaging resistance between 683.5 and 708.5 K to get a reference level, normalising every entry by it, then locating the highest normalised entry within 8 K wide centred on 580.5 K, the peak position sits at 584.0 K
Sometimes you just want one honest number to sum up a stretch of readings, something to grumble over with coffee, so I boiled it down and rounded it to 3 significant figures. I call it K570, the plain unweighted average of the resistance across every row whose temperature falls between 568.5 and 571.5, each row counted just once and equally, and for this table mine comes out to 2.16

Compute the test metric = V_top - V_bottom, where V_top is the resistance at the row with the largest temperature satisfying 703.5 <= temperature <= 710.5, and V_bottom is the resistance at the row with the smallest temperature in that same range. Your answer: -0.4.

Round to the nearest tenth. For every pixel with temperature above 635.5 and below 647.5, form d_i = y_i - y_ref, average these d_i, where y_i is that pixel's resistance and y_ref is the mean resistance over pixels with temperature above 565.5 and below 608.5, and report -0.2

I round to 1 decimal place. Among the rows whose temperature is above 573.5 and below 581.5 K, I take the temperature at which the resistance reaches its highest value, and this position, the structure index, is 574.0 K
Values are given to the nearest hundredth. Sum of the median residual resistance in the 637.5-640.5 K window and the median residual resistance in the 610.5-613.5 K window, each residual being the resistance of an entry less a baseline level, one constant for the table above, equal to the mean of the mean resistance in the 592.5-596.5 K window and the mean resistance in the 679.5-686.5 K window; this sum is -1.04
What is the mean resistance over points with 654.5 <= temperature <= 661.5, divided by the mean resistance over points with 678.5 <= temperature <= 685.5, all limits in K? 0.97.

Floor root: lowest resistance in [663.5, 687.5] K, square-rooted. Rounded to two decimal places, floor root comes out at 1.65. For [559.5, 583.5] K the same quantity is 1.38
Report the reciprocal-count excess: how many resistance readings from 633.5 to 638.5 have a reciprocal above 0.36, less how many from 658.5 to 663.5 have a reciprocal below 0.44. 0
